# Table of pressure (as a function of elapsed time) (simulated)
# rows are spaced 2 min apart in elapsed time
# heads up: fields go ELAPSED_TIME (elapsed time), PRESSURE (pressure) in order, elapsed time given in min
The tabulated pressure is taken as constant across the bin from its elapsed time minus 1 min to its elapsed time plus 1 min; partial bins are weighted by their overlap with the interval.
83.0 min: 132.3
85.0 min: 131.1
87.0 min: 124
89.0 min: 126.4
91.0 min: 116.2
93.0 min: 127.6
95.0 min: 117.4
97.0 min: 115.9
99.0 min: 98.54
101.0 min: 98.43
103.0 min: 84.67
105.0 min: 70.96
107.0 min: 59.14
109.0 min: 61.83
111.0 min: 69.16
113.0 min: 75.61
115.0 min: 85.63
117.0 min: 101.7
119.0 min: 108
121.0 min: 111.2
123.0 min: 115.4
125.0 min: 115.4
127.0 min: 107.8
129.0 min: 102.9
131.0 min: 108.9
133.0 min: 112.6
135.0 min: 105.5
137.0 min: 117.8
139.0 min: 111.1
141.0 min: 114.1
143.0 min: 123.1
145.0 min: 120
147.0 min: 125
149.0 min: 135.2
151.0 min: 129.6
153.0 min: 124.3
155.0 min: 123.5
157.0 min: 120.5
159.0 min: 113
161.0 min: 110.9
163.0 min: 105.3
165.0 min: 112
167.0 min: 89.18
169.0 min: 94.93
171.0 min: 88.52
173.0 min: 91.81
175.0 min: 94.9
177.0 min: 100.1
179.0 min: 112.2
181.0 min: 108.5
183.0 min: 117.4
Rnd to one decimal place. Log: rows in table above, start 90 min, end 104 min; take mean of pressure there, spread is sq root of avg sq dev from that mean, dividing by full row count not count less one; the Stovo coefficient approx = 13.8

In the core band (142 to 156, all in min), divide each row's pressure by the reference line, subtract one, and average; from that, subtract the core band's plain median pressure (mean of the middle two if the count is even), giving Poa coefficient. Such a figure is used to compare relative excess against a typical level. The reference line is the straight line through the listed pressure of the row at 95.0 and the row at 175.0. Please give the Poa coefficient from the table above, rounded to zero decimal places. -124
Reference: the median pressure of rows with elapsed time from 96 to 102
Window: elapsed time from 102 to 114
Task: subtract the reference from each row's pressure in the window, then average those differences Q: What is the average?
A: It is -28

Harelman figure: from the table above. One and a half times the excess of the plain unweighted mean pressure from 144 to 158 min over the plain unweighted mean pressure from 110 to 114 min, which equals 80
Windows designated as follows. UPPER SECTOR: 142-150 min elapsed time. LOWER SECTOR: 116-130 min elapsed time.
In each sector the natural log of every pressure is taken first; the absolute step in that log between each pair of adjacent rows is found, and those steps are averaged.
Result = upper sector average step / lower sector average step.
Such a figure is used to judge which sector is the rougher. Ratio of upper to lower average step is 1.2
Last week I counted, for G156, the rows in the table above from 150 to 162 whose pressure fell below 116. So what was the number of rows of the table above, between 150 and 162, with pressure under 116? 2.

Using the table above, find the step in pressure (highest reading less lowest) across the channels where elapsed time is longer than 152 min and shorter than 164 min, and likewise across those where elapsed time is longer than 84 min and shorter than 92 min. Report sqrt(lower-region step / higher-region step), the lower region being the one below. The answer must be 0.89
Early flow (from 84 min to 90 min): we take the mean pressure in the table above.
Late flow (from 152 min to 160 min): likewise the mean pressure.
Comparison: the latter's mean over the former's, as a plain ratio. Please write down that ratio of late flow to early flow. 0.95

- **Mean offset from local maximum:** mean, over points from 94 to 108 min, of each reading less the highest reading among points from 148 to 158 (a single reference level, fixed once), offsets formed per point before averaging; -43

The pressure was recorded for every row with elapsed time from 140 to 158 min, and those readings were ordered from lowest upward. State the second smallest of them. 120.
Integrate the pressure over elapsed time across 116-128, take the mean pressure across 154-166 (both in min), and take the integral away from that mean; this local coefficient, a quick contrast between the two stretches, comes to -1205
